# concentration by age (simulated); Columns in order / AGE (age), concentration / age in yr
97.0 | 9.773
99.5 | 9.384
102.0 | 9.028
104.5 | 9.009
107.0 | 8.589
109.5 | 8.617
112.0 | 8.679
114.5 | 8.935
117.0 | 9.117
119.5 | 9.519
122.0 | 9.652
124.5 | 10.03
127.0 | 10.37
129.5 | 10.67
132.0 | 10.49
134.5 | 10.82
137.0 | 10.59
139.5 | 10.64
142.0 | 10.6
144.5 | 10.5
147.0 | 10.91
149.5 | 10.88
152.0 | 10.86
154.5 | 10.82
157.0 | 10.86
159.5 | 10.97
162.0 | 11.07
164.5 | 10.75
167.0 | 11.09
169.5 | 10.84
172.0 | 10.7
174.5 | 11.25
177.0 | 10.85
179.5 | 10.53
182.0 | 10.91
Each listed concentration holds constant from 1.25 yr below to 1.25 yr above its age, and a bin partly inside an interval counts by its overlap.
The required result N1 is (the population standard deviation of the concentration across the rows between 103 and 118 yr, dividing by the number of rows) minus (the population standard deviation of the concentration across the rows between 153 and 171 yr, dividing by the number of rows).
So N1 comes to 0.08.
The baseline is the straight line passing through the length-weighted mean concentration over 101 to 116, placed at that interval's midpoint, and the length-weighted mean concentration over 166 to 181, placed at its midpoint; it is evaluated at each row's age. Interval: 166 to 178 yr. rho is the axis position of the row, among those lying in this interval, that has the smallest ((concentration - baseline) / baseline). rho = 177.0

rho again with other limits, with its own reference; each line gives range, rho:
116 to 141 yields 117.0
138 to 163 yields 157.0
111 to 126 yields 112.0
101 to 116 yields 112.0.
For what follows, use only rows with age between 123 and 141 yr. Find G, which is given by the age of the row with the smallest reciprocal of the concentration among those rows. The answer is 134.5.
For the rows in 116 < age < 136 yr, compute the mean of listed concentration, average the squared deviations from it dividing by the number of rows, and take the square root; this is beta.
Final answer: 0.567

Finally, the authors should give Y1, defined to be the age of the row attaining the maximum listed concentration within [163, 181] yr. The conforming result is 174.5 yr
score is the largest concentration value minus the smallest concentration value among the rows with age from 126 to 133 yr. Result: 0.3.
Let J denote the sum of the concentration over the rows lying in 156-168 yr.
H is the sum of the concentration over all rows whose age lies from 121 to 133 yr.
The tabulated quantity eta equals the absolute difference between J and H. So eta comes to 4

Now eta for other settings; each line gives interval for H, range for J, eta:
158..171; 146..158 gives 0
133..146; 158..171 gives 2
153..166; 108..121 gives 10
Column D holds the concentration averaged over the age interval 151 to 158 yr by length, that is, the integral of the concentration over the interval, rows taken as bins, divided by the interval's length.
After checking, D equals 10.8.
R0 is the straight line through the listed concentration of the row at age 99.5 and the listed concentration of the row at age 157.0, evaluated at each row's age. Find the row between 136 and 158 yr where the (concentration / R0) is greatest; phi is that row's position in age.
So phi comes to 147.0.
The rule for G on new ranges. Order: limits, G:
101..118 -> 117.0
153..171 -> 167.0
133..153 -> 147.0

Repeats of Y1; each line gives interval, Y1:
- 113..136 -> 134.5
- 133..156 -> 147.0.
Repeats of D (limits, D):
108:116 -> 8.8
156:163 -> 11.0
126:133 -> 10.5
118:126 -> 9.7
